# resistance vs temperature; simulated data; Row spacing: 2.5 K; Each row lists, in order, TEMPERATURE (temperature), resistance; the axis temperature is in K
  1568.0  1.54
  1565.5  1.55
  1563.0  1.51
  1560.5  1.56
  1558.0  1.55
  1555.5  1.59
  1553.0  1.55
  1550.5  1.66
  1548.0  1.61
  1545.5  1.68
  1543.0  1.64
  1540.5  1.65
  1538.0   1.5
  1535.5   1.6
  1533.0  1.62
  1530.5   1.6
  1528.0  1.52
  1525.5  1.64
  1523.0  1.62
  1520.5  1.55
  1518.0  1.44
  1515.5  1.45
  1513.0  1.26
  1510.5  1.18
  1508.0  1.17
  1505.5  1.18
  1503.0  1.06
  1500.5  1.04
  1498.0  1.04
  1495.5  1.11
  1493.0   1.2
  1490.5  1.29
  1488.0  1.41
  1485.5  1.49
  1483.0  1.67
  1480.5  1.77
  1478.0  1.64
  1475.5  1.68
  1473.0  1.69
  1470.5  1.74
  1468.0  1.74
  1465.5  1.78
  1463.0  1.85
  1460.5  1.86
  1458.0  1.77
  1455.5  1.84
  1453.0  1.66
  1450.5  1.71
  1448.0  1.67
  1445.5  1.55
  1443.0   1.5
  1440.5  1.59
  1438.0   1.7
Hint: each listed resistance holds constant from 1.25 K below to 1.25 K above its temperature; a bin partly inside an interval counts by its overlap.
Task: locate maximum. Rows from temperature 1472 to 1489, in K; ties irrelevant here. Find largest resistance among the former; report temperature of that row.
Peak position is 1480.5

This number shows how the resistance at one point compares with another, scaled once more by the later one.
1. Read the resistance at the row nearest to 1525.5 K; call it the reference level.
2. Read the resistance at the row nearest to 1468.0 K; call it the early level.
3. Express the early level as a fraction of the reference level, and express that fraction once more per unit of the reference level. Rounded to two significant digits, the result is 0.65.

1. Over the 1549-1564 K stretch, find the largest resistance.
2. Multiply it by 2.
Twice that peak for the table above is 3.32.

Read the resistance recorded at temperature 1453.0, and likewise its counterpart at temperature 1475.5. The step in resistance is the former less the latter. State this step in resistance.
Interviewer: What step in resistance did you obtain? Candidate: -0.02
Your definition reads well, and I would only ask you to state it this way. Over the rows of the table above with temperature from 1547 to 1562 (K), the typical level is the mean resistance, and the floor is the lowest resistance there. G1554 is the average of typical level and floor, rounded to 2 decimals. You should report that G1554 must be 1.57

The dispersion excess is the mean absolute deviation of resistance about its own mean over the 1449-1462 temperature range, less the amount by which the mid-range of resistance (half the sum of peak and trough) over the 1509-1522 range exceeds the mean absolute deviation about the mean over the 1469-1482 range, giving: -1.26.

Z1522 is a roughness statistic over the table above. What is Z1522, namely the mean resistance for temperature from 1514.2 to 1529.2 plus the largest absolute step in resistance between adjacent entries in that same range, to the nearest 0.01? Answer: 1.66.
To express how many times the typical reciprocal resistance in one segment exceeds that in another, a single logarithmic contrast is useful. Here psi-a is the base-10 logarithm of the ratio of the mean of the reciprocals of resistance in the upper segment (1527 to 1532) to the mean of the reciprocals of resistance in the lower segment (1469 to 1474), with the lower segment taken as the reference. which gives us 0.04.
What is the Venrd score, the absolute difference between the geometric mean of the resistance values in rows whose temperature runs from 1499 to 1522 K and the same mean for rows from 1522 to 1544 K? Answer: 0.4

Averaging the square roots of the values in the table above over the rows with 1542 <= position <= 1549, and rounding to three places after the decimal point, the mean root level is 1.282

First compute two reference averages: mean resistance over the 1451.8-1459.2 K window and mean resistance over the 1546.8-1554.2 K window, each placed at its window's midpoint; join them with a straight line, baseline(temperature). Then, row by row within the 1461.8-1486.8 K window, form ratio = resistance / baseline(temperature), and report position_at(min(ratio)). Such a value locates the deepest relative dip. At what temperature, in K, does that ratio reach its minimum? 1485.5 K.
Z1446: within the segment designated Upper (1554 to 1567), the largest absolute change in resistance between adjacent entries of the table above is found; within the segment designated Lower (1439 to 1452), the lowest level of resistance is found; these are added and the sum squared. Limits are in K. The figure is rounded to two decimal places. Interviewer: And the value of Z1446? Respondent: 2.40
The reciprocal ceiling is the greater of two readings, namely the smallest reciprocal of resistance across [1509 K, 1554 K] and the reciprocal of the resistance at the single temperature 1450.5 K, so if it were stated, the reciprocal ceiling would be 0.5952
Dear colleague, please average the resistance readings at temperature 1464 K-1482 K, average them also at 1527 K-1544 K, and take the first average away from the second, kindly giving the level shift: -0.13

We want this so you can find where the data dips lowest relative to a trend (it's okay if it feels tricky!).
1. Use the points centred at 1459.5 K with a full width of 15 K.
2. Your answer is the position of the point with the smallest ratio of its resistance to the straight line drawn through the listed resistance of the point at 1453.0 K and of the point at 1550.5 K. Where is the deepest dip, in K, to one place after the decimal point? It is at 1453.0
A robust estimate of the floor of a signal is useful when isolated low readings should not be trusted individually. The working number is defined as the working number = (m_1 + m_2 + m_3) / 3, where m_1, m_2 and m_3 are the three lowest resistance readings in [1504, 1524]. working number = 1.2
